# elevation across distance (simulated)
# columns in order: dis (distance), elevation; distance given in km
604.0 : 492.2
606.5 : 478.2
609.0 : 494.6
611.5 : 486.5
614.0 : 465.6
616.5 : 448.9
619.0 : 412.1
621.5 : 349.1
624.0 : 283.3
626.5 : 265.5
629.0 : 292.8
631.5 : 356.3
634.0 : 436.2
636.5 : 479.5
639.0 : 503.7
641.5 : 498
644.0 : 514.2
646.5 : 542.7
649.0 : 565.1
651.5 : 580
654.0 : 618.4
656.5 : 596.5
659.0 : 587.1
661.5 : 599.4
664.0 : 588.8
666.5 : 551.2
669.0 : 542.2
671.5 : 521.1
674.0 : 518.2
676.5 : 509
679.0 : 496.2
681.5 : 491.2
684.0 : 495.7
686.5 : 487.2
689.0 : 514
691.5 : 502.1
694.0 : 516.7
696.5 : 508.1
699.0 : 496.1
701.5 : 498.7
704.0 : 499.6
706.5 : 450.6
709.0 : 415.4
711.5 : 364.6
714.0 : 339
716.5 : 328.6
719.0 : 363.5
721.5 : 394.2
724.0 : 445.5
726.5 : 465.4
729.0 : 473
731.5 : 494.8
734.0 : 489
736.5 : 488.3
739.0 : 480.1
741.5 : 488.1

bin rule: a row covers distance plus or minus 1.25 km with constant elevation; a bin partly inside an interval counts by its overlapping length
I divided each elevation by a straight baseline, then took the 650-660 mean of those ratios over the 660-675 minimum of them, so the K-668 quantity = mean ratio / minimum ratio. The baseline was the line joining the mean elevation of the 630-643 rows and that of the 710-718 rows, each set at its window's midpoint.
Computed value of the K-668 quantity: 1.1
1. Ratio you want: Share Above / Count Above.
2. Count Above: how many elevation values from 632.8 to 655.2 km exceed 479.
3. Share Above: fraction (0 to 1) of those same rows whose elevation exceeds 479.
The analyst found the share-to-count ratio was 0.11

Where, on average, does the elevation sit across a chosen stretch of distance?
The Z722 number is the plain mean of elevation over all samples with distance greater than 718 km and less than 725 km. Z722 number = 401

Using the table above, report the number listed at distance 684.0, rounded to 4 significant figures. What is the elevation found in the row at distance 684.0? 495.7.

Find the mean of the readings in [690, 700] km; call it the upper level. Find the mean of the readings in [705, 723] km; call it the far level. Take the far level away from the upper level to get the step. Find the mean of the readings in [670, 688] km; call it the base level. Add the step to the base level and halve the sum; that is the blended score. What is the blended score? 314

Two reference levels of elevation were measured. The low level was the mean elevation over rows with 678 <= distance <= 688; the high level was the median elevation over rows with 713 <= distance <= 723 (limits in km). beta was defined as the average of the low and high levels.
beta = 422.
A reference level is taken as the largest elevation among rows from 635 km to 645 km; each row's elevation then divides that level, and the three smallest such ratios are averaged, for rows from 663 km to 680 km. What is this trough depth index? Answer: 0.92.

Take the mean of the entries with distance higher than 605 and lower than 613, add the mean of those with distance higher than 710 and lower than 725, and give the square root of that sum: 29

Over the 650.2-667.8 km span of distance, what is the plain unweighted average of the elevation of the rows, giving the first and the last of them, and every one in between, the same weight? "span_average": 589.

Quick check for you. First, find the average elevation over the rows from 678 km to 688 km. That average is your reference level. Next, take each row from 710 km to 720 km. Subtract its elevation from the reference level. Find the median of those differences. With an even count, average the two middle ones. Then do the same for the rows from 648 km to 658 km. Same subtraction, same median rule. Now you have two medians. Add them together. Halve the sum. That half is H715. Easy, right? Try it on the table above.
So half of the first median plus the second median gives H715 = 23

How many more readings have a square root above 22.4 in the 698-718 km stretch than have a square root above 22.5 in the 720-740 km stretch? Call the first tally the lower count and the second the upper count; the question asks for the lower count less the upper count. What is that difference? 0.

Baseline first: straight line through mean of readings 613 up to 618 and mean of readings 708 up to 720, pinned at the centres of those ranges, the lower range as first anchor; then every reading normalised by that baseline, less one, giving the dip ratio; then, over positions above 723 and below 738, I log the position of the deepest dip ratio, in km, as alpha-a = 724.0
